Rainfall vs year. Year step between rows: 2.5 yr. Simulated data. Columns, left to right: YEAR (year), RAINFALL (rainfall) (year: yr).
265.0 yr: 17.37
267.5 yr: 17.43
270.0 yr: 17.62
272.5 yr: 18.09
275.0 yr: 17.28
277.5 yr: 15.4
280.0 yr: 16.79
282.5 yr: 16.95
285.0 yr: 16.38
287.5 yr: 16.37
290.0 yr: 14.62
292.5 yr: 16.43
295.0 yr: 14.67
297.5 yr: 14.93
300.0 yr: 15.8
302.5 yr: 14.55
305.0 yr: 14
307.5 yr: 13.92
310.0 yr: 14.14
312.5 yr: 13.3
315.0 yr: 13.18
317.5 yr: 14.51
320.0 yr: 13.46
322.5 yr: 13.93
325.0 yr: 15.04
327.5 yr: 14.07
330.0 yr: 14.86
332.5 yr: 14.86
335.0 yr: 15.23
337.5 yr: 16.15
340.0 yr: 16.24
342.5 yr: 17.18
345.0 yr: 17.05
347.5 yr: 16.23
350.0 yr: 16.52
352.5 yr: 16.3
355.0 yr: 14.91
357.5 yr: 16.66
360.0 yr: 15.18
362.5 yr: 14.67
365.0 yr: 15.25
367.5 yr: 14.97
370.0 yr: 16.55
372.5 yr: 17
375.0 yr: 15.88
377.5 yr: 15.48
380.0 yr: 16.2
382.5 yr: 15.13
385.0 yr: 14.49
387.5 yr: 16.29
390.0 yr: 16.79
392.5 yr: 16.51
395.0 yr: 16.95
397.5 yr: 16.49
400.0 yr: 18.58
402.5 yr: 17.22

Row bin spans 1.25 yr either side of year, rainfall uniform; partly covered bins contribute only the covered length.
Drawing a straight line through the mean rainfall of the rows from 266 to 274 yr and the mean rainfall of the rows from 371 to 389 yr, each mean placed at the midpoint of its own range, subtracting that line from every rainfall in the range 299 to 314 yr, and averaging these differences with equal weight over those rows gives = -2.8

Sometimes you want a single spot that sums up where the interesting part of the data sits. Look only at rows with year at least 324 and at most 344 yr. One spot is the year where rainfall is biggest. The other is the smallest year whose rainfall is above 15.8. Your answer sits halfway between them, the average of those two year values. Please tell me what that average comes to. 340.0 yr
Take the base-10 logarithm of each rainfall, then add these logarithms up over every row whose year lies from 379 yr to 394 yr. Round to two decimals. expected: 7.21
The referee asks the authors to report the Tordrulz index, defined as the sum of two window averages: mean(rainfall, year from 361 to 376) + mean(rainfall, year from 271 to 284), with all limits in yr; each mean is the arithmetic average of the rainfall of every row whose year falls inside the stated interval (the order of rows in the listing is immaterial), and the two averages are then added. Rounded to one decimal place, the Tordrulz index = 32.6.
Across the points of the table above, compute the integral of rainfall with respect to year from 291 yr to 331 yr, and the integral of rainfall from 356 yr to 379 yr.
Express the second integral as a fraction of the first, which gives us 0.6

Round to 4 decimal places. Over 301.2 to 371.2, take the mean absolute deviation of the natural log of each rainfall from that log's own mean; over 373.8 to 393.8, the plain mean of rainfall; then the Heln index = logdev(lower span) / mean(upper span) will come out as 0.0039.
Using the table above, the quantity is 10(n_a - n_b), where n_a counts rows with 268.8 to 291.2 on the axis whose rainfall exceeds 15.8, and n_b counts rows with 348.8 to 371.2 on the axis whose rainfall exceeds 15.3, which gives 30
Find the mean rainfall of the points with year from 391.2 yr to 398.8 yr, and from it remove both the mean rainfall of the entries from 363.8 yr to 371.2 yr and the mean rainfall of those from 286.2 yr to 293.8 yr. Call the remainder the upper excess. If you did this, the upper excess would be -14.7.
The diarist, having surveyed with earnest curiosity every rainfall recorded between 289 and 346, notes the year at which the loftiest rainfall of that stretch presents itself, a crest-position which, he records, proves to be 342.5 yr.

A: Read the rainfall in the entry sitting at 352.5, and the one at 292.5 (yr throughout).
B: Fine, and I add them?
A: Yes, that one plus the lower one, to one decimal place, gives 32.7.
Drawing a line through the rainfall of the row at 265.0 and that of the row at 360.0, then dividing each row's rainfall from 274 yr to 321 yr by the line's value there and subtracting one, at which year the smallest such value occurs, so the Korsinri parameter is 315.0 yr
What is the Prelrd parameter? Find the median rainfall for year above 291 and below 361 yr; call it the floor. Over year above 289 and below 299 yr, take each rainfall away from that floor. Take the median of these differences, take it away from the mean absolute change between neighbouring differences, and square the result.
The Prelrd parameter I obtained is 1.3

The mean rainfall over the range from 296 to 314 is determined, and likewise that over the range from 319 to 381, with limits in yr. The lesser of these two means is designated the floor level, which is 14.4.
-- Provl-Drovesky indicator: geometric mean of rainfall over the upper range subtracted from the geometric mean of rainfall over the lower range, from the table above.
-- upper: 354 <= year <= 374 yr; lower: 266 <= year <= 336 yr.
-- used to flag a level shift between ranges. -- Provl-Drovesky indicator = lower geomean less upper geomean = -0.4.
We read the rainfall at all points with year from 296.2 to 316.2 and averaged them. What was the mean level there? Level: 14.2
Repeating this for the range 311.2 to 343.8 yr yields 14.8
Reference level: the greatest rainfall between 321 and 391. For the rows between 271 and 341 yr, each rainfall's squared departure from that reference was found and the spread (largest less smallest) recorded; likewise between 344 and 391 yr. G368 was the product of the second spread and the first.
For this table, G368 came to 115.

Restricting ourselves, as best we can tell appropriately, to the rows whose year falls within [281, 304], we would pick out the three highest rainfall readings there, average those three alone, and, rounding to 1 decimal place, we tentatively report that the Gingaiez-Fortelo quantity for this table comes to 16.6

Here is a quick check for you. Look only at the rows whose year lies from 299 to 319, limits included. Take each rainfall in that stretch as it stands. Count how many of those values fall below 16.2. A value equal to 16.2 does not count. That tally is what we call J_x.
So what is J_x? 8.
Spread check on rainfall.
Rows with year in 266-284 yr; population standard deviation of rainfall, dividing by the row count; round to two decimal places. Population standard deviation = 0.79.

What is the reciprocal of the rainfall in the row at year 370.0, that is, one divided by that 0.060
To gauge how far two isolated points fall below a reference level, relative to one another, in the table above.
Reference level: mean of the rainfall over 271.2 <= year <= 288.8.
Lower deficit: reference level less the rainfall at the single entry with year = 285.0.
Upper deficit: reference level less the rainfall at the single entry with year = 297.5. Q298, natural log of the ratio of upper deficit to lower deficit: 1.6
